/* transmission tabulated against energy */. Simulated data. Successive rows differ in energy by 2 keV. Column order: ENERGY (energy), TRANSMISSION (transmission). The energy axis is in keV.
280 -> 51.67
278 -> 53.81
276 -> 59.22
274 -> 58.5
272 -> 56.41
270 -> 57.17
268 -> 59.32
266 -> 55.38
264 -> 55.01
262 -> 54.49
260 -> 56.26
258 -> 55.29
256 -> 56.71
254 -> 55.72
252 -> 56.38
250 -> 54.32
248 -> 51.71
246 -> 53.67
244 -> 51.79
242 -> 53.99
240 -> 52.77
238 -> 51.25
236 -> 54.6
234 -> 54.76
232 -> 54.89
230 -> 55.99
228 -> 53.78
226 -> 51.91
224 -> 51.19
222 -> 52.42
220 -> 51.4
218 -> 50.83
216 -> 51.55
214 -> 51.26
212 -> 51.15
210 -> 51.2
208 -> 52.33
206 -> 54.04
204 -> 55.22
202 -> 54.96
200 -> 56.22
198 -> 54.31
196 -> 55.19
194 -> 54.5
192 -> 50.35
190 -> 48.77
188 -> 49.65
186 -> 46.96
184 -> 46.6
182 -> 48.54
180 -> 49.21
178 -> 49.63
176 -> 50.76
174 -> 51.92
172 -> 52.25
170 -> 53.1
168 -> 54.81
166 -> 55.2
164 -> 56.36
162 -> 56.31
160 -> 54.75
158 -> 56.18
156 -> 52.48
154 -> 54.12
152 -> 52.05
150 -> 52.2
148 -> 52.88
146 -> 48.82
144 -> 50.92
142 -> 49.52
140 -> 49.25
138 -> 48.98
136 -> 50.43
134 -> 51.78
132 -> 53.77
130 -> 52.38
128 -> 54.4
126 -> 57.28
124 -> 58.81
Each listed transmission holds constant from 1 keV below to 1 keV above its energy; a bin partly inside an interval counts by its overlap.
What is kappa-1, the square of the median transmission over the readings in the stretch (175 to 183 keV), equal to 2442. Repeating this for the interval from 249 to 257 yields 3142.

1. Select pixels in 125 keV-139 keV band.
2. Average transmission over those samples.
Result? 52.7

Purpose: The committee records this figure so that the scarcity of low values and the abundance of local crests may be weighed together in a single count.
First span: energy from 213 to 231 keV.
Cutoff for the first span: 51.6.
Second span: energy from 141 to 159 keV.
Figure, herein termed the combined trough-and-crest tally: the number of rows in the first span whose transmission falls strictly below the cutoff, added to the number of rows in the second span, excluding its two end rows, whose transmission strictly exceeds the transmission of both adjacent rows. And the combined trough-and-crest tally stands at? 8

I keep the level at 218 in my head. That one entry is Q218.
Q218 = 50.83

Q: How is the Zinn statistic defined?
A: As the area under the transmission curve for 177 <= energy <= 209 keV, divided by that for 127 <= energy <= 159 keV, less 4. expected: -3.00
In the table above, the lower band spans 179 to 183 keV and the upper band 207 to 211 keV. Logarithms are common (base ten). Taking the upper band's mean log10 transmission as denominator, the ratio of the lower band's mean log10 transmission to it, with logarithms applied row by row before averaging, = 0.985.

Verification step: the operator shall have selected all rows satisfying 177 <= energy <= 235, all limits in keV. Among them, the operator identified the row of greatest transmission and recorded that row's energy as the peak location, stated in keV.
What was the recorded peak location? 200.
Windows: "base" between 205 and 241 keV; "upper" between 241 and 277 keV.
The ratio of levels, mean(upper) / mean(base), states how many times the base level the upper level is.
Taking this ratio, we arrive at 1.06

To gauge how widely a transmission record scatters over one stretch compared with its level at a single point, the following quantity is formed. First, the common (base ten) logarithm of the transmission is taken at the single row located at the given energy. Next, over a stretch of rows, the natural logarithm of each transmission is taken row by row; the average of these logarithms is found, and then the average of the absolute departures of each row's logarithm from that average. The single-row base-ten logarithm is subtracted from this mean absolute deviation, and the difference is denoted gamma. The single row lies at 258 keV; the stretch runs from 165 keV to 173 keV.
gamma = -1.72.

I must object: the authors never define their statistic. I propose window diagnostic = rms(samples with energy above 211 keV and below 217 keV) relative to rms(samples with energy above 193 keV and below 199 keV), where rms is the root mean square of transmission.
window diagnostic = 0.94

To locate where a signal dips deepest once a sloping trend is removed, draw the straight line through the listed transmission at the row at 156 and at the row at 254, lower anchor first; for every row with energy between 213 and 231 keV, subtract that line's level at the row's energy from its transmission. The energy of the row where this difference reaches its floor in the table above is 218 keV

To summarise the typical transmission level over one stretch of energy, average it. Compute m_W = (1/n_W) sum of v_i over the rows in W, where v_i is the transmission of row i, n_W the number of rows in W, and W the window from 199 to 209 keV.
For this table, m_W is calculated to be 54.6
